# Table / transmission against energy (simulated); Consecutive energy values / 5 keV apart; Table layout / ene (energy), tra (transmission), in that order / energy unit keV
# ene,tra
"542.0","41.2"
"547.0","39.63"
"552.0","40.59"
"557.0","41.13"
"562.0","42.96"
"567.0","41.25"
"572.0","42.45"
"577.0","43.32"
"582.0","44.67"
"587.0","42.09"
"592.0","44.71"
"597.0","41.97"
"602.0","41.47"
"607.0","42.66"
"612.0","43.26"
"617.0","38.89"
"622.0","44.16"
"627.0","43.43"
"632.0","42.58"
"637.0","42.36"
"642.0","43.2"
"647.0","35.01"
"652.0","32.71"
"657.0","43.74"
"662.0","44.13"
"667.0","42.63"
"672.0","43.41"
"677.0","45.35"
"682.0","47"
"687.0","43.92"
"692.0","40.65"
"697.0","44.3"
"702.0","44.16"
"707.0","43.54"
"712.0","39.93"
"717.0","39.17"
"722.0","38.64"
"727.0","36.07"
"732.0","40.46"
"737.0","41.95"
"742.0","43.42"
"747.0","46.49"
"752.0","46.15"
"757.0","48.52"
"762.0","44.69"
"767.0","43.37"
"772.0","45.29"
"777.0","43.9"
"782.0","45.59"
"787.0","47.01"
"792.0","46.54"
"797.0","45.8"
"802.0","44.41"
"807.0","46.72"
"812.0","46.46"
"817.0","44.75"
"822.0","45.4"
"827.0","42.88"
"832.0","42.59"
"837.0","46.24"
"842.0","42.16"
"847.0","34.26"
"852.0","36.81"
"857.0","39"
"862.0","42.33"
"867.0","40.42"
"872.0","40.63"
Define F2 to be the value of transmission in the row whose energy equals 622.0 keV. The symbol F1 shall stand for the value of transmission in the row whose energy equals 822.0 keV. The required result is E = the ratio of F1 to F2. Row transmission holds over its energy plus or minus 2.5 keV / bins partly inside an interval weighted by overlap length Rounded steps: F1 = 45.4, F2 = 44.16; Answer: 1.03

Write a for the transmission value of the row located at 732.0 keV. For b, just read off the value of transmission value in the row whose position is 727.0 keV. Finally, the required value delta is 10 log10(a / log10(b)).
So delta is 14.1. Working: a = 40.46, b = 36.07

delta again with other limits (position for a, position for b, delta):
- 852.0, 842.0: 13.6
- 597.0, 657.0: 14.1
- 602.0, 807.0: 14.0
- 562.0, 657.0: 14.2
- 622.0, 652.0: 14.6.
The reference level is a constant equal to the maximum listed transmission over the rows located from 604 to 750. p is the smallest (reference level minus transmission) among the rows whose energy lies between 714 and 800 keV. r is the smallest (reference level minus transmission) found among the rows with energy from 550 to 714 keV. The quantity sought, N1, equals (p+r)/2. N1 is -0.8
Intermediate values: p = -1.5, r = 0.0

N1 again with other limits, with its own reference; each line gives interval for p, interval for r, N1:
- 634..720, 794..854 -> 0.1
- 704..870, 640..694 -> -0.8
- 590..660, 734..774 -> 0.4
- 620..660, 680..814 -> 0.7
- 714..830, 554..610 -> 0.4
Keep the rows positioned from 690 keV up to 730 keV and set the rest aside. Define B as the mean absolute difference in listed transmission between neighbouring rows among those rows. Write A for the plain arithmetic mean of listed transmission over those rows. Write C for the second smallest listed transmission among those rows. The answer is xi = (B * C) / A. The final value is 1.6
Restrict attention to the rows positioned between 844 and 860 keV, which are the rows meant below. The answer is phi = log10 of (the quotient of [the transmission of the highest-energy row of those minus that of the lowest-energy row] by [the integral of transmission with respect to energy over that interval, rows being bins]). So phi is -2.1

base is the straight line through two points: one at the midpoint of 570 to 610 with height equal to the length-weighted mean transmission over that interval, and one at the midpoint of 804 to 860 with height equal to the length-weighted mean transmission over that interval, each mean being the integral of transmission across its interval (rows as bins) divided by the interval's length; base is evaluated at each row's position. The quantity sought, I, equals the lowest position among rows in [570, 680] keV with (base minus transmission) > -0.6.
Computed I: 572.0 keV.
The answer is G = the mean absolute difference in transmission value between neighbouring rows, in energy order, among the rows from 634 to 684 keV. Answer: 3.2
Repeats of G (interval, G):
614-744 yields 2.5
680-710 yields 2.2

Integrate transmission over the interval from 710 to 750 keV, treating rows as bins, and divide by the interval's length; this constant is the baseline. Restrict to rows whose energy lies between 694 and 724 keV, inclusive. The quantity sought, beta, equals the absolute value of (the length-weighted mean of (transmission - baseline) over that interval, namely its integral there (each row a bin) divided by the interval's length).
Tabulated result 0.8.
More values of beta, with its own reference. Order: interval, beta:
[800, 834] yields 3.9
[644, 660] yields 3.3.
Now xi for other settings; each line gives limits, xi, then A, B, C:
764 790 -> 1.6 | 45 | 1.6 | 43.9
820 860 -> 3.0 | 41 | 3.3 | 36.81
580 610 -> 1.9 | 43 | 1.9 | 41.97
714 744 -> 2.0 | 40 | 2.1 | 38.64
